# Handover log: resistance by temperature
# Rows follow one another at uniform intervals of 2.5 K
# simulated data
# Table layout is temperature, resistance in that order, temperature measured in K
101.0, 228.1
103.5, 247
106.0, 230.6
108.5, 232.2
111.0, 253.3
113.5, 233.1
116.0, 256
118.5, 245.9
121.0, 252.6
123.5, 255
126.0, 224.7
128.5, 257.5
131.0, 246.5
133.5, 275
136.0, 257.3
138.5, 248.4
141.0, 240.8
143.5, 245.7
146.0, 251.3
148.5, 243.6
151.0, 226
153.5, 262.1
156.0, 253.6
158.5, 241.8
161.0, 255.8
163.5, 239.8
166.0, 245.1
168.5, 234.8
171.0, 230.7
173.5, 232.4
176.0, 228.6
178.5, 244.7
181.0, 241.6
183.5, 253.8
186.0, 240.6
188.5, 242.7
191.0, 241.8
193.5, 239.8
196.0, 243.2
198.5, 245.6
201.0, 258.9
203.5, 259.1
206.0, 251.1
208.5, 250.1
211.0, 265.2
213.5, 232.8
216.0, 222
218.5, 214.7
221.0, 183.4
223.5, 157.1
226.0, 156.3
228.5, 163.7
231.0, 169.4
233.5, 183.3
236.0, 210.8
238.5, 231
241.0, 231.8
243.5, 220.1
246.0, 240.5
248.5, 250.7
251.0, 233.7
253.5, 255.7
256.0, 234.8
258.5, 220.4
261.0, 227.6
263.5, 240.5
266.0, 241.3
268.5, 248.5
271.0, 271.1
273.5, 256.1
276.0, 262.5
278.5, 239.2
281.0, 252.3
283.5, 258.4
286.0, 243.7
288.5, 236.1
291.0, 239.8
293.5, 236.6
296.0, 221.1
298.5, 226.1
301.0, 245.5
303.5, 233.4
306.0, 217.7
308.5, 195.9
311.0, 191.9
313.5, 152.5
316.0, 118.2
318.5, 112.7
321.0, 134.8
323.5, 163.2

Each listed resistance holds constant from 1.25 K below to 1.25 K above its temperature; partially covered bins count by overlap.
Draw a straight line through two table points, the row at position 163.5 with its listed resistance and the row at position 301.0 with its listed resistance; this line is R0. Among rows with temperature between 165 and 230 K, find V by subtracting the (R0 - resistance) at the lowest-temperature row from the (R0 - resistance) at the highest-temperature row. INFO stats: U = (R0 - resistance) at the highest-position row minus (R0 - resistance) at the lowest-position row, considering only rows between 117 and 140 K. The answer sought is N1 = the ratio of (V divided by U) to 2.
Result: -25.1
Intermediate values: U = -2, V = 84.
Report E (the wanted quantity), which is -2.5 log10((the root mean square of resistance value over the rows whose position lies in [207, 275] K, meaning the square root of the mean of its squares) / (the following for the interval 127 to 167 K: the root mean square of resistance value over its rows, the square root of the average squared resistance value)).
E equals 0.11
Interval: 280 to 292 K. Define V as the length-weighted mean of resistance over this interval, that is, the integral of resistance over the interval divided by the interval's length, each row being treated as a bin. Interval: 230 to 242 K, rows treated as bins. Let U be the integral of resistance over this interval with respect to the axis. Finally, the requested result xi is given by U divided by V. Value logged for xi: 10.0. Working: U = 2465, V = 246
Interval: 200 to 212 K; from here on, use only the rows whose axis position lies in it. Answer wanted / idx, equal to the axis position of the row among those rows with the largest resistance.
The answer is 211.0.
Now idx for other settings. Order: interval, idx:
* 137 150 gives 146.0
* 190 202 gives 201.0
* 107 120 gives 116.0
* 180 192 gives 183.5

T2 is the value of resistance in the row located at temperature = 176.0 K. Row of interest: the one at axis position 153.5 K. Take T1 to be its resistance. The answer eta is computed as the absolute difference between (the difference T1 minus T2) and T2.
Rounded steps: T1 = 262.1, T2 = 228.6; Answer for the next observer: 195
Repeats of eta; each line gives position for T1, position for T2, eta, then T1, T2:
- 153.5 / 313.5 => 43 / 262.1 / 152.5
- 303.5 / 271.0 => 309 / 233.4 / 271.1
